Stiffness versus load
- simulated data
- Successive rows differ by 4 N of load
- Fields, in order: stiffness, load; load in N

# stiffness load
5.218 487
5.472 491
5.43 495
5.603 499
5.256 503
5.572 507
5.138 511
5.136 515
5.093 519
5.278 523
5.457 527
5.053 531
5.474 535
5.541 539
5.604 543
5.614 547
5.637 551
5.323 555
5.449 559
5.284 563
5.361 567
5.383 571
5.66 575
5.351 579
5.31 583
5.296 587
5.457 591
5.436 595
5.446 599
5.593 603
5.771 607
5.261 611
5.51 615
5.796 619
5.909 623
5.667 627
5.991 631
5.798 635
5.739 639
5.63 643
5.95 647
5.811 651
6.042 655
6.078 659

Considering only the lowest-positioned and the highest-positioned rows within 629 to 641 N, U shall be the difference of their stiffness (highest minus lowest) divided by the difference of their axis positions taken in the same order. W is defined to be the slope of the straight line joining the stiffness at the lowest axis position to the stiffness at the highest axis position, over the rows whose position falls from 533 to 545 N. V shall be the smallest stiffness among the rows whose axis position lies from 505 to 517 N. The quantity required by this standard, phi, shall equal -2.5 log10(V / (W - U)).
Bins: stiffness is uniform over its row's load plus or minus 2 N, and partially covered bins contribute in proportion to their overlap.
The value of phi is -5.1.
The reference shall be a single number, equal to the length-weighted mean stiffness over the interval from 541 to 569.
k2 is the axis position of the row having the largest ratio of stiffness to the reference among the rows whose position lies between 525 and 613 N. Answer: 607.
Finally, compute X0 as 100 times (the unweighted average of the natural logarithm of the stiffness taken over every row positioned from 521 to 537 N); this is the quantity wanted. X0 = 167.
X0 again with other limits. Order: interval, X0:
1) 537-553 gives 172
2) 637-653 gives 175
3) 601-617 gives 171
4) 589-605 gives 170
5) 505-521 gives 165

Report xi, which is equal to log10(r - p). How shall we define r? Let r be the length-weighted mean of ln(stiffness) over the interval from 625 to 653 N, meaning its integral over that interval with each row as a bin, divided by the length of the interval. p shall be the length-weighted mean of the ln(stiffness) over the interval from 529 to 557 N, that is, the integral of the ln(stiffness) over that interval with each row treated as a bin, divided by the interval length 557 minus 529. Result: -1.2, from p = 1.70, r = 1.76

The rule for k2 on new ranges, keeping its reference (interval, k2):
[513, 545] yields 543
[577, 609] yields 607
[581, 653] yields 631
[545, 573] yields 551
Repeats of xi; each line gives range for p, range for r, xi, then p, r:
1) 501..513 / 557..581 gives -1.8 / 1.67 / 1.69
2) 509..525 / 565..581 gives -1.3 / 1.64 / 1.69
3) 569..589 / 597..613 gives -1.7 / 1.69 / 1.71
